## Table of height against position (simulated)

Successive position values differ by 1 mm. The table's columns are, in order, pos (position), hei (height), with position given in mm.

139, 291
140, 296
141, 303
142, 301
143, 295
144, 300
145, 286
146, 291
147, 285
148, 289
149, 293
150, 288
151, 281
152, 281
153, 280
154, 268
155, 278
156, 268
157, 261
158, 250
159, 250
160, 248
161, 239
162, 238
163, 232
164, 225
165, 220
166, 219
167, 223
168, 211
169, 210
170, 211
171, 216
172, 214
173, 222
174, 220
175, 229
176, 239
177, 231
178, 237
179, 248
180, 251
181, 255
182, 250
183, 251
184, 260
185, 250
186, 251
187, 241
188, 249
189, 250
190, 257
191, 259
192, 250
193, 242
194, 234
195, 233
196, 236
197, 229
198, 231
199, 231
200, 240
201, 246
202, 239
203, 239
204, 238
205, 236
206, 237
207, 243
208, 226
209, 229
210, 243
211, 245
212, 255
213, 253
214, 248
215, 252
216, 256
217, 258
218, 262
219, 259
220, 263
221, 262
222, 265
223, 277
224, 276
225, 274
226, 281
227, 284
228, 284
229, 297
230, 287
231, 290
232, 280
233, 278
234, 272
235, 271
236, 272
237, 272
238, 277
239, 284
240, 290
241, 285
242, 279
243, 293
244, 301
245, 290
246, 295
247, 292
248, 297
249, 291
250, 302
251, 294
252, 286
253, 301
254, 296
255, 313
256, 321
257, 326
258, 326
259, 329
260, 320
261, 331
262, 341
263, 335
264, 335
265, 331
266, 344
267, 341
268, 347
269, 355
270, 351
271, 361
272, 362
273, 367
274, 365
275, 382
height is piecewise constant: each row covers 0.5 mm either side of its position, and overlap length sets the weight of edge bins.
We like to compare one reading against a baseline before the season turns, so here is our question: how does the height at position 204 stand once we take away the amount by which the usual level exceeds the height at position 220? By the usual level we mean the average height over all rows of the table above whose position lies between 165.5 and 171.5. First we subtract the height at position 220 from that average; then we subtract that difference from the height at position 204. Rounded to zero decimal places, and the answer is 286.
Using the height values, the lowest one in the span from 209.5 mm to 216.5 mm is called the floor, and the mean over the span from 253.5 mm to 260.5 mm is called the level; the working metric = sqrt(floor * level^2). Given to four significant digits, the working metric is 4968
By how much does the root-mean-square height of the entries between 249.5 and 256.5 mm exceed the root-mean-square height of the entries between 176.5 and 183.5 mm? 56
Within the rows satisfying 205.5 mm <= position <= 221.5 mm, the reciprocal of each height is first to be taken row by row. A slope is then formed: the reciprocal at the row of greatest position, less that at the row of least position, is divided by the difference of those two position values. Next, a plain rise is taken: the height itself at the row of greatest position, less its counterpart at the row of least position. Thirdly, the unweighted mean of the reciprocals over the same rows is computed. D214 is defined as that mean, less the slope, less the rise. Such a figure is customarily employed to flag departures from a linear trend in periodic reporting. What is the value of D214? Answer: -25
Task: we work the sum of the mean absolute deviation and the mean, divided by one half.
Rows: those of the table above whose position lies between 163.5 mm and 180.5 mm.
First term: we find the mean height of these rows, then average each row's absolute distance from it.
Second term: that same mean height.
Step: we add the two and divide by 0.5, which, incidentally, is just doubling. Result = 470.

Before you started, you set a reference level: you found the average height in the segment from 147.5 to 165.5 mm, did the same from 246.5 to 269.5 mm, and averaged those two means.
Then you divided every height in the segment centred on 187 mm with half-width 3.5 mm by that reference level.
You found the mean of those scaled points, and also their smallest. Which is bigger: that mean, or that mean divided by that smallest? 1.042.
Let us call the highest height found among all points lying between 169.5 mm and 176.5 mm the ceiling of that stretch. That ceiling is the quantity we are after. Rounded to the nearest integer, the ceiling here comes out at 239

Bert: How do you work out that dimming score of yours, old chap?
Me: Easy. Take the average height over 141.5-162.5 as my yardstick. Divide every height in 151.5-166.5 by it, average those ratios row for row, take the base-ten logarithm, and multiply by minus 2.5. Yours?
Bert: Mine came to 0.10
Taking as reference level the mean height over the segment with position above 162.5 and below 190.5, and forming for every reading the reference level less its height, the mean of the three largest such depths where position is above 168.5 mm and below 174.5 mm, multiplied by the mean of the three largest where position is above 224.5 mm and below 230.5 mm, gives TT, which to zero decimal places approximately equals -1036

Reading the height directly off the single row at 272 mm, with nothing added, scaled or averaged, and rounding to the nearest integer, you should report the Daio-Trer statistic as 362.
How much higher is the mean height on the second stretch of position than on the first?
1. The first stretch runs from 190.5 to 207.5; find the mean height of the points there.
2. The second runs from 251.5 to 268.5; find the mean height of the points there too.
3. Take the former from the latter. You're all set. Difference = 86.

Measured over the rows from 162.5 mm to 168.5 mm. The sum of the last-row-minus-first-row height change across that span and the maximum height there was 211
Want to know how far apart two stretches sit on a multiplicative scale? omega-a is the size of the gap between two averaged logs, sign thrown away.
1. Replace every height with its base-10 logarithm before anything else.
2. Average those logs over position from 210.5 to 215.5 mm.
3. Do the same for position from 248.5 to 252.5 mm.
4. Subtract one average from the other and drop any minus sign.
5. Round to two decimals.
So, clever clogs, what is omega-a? 0.07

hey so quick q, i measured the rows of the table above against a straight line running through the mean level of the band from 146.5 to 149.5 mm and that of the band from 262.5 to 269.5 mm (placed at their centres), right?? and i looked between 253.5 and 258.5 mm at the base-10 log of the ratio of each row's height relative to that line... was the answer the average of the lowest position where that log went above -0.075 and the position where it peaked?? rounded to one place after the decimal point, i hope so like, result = 255.5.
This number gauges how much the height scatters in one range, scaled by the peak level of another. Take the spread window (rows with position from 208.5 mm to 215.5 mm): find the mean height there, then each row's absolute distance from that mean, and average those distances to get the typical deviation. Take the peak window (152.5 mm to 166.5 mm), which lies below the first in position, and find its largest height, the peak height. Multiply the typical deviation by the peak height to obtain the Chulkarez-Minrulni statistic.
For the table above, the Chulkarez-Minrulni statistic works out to 1783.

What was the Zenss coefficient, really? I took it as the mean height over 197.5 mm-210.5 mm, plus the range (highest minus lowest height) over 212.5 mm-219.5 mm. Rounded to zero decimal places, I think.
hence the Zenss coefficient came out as 251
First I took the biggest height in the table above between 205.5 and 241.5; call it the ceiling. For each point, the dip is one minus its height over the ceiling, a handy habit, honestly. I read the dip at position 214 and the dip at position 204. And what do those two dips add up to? 0.36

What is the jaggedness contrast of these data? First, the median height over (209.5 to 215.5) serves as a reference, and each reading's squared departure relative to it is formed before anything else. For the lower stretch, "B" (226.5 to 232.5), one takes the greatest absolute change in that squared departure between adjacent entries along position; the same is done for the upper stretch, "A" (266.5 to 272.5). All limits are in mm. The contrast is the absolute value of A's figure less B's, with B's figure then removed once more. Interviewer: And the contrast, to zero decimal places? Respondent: 14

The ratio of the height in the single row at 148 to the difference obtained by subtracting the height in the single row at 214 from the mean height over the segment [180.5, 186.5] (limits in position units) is 60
